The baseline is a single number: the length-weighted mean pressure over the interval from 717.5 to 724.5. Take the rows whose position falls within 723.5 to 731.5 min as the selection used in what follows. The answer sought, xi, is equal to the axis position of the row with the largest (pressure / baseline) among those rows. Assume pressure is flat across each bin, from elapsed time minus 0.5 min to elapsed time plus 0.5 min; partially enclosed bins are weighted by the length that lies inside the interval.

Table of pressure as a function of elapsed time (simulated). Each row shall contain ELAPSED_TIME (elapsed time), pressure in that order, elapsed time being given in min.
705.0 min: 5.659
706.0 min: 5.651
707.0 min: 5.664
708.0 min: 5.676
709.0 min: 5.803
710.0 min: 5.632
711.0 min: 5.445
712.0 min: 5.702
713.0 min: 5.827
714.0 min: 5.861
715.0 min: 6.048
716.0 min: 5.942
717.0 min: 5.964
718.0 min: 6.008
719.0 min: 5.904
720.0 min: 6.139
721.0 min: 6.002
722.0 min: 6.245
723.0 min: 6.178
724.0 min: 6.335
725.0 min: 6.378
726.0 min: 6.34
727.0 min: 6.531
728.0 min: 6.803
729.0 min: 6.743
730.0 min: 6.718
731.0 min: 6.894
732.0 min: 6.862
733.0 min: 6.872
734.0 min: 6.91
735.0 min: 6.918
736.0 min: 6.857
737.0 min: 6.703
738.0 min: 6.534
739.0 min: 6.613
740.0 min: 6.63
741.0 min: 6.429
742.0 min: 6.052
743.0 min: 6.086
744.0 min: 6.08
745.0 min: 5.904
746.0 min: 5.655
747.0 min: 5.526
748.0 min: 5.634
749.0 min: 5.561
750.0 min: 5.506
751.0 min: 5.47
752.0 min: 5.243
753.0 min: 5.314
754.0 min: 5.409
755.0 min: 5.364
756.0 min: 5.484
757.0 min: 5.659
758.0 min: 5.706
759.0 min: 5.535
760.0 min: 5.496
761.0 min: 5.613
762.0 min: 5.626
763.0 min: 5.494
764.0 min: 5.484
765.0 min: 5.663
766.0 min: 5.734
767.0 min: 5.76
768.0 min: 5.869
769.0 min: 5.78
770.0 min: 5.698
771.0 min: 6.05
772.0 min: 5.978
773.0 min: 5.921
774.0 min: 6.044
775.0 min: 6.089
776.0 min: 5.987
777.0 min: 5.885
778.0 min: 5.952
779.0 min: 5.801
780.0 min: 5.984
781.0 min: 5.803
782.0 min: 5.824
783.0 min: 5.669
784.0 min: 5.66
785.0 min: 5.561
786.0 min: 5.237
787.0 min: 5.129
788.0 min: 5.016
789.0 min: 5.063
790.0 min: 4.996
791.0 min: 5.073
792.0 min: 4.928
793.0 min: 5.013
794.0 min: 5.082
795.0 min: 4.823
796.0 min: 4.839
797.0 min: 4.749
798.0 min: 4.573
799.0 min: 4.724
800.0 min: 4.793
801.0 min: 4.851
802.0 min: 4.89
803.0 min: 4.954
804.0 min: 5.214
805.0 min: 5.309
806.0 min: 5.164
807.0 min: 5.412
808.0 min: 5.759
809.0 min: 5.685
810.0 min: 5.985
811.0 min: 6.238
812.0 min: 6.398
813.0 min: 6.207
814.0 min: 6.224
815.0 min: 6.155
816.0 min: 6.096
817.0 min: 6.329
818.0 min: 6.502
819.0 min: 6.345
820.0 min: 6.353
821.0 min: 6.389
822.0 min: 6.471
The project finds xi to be 731.0 min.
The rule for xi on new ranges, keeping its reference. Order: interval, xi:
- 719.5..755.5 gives 735.0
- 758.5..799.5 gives 775.0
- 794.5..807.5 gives 807.0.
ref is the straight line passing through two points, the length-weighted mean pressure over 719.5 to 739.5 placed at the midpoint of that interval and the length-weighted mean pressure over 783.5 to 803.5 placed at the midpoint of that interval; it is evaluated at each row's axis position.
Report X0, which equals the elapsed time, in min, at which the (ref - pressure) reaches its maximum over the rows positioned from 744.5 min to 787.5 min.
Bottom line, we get 752.0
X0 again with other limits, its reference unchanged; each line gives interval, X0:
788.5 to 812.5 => 798.0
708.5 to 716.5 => 711.0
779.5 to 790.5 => 788.0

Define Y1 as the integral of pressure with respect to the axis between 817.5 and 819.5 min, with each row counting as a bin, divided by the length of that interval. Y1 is 6.4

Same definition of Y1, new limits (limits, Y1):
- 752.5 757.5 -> 5.4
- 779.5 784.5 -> 5.8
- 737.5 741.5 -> 6.6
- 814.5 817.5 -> 6.2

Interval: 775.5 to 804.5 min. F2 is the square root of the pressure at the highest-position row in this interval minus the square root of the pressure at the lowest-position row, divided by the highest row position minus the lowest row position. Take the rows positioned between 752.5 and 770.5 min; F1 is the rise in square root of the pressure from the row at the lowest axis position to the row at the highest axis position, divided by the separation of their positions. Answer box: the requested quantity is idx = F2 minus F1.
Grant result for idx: -0.011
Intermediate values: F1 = 0.005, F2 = -0.006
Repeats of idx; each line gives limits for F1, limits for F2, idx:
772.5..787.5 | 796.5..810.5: 0.033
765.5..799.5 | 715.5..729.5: 0.019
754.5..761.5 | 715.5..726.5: -0.001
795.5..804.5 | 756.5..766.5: -0.009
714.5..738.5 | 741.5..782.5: -0.005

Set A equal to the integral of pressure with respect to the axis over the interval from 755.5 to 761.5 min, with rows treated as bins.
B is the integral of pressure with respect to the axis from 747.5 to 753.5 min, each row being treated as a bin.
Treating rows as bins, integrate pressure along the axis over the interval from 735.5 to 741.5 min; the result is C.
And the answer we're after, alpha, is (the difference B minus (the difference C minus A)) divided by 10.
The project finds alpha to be 2.6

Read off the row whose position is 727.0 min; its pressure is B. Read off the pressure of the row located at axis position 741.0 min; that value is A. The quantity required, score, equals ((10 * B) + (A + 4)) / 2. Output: 38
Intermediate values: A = 6.429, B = 6.531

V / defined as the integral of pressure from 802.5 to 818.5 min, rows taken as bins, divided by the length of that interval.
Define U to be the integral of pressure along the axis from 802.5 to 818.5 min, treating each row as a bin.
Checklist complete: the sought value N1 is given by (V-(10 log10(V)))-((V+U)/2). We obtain -51.6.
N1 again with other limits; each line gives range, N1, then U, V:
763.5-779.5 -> -51.6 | 94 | 5.9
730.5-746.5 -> -56.9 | 104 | 6.5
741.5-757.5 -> -49.7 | 90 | 5.6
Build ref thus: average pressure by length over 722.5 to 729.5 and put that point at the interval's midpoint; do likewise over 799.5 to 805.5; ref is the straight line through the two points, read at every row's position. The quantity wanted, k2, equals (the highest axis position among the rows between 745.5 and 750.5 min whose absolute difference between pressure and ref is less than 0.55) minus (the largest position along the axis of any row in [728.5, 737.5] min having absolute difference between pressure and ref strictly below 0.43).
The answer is 20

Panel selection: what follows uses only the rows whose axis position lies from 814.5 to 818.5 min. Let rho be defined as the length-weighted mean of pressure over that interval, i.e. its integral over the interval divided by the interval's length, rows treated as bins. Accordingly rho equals 6.3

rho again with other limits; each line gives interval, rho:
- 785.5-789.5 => 5.1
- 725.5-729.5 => 6.6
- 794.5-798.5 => 4.7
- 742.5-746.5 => 5.9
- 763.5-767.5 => 5.7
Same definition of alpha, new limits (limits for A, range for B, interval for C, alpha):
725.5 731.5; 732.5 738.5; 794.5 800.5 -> 5.2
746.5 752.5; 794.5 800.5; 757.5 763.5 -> 2.8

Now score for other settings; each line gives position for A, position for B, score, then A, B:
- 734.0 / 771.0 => 36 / 6.91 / 6.05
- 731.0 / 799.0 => 29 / 6.894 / 4.724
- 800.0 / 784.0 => 33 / 4.793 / 5.66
